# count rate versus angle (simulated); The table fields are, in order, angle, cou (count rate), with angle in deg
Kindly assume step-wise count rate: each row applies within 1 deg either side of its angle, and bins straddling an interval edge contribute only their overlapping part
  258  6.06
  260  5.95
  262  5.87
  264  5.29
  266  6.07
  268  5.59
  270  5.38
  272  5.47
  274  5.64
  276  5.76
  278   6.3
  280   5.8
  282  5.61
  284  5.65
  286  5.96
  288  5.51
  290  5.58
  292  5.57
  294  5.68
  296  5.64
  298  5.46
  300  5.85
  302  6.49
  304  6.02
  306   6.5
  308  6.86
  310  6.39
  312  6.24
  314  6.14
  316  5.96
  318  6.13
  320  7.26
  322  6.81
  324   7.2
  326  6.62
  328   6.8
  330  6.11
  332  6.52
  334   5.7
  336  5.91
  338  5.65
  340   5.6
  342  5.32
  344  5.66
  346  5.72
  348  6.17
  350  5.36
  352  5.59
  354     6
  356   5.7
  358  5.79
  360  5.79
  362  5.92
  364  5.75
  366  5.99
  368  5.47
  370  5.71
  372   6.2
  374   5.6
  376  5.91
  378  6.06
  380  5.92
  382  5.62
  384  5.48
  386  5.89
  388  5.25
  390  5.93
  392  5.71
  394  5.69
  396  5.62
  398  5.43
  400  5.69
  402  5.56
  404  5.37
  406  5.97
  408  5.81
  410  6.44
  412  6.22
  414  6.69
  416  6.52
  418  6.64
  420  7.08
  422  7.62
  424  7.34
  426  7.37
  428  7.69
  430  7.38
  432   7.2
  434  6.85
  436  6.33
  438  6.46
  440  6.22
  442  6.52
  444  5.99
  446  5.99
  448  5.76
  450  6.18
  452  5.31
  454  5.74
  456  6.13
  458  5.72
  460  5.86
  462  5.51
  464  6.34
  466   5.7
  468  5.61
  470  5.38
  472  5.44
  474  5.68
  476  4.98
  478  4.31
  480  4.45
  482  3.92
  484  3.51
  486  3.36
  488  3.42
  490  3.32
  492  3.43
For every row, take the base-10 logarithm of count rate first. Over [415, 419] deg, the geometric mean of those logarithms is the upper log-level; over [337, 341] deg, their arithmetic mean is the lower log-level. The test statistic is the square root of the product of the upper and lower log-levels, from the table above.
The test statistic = 0.783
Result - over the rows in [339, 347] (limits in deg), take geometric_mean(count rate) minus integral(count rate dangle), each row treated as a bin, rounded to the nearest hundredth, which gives -39.03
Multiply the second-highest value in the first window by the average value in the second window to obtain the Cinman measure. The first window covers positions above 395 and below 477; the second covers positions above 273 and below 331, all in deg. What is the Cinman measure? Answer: 47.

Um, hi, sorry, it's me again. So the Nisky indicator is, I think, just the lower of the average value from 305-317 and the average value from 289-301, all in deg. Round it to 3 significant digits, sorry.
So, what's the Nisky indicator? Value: 5.63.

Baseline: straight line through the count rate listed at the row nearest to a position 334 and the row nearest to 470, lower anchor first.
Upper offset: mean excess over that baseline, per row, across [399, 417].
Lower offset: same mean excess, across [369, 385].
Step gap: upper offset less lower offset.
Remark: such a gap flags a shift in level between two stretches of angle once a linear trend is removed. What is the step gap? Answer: 0.29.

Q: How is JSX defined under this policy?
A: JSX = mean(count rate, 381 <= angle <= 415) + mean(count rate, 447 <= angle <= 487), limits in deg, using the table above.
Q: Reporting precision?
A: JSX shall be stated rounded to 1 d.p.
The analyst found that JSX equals 11.0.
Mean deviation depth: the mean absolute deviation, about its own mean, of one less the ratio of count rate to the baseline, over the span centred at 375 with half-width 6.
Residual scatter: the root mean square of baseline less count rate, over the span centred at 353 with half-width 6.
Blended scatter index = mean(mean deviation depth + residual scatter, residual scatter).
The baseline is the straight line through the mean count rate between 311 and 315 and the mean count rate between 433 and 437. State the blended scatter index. 0.63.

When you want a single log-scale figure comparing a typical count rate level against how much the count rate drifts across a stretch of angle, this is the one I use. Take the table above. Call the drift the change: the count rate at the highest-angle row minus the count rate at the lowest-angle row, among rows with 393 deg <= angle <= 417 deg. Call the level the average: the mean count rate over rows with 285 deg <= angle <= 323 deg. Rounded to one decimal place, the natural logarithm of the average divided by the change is 2.0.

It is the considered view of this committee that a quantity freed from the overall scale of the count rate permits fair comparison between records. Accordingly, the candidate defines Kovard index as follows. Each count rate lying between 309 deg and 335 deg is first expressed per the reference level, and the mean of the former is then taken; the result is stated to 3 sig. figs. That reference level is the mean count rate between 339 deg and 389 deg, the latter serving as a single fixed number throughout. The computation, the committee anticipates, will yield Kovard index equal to 1.12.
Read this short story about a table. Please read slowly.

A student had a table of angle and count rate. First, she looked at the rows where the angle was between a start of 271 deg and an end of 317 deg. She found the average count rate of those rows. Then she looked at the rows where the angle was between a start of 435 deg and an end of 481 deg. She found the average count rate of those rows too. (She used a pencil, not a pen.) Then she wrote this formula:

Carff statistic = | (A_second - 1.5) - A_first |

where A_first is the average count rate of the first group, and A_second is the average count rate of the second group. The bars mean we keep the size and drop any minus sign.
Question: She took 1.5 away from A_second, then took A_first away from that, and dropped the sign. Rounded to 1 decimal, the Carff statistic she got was 1.7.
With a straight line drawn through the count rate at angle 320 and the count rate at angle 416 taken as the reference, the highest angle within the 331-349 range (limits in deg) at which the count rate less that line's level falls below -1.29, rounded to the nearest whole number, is 346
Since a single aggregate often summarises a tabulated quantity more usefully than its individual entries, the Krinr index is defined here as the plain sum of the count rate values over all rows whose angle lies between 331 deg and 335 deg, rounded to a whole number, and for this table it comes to 12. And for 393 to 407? 39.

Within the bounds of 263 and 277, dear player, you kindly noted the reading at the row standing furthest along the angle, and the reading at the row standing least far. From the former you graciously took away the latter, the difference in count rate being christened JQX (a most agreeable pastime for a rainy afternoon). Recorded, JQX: 0.5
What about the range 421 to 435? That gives -0.8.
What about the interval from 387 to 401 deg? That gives 0.4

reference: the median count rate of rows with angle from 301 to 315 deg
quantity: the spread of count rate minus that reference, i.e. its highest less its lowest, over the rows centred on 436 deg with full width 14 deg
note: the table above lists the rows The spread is 1.16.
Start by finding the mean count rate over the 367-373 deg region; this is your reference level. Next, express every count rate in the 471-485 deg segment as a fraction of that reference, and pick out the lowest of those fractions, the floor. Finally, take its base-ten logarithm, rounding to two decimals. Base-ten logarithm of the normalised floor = -0.22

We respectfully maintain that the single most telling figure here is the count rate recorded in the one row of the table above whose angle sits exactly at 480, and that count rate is 4.45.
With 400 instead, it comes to 5.69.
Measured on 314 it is 6.14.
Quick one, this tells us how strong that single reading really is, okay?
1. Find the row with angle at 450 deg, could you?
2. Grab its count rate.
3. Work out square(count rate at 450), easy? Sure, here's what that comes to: 38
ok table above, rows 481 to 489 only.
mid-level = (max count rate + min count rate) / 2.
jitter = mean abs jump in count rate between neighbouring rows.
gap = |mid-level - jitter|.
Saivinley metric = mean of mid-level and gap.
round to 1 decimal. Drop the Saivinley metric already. 3.5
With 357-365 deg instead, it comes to 5.8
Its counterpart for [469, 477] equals 5.2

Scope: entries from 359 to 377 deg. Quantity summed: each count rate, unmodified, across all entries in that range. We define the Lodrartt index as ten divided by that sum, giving 0.19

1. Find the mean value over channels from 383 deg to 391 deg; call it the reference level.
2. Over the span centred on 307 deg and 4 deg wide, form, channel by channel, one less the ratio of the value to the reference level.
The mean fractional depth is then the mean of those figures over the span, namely -0.18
